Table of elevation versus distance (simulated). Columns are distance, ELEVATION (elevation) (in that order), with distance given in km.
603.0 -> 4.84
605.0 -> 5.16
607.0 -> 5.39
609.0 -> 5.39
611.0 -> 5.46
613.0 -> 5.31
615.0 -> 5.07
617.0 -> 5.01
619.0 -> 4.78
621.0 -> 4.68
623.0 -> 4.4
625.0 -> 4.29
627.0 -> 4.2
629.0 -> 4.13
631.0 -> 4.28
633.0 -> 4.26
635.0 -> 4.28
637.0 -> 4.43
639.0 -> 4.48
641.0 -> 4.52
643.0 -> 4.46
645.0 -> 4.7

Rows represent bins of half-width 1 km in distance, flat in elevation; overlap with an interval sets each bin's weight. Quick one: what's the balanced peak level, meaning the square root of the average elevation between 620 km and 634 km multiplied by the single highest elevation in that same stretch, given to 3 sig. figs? 4.50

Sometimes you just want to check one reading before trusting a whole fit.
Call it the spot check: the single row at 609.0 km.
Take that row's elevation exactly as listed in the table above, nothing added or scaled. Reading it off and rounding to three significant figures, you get 5.39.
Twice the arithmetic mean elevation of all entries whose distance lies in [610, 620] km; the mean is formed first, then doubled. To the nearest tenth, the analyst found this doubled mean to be 10.3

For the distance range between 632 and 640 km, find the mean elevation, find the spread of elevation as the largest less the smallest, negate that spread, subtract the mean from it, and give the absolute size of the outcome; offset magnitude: 4.6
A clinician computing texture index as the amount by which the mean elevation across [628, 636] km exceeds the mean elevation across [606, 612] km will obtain -1.2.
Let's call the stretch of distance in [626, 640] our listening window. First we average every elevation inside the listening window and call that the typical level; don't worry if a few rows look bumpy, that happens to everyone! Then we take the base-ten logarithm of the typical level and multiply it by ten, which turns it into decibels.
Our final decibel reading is 6.3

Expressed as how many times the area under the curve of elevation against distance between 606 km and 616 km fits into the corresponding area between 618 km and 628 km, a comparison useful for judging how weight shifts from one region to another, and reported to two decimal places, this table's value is 0.84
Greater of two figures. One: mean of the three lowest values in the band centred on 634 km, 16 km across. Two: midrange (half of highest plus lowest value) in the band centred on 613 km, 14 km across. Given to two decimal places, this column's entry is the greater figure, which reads 5.12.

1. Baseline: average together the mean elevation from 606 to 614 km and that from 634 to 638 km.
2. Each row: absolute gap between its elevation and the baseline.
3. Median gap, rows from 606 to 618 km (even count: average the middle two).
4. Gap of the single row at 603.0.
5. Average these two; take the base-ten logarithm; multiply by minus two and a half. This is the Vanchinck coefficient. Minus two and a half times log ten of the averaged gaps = 1.5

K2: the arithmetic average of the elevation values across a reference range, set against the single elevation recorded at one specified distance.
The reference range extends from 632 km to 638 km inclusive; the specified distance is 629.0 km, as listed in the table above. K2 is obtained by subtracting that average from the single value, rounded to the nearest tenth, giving -0.2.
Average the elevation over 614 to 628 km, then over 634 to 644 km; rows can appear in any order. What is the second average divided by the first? 0.96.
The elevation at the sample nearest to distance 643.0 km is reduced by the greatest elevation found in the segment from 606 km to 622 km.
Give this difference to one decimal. -1.0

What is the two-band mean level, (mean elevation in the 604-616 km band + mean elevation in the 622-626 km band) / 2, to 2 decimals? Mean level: 4.82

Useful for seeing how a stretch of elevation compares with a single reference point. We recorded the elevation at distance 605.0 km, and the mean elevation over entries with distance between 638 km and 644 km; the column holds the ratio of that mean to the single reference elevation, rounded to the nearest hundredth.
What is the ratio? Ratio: 0.87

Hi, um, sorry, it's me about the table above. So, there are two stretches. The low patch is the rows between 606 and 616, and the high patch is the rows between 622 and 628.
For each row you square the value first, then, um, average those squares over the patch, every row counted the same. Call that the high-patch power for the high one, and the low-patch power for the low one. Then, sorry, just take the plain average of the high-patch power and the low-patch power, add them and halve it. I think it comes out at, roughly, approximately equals 23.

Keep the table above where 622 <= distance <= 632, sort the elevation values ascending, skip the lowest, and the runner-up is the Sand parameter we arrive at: 4.2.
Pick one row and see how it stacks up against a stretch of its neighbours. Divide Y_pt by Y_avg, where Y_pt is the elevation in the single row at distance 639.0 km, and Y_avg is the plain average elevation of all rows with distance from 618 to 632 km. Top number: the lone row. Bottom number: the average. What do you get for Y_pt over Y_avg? 1.02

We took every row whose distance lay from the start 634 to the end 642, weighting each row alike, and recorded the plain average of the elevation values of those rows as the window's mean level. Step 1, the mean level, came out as 4.43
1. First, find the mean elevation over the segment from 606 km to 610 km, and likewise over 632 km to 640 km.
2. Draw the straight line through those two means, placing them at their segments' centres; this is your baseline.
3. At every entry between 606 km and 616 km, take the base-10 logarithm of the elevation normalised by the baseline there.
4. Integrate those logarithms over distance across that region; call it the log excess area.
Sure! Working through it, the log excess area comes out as 0.0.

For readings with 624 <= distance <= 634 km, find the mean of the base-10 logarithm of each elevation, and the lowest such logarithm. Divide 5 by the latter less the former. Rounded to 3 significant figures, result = -474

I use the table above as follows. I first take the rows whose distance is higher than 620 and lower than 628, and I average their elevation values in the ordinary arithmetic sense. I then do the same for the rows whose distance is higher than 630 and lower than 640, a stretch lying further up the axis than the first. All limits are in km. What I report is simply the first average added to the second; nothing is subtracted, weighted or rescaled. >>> 8.7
